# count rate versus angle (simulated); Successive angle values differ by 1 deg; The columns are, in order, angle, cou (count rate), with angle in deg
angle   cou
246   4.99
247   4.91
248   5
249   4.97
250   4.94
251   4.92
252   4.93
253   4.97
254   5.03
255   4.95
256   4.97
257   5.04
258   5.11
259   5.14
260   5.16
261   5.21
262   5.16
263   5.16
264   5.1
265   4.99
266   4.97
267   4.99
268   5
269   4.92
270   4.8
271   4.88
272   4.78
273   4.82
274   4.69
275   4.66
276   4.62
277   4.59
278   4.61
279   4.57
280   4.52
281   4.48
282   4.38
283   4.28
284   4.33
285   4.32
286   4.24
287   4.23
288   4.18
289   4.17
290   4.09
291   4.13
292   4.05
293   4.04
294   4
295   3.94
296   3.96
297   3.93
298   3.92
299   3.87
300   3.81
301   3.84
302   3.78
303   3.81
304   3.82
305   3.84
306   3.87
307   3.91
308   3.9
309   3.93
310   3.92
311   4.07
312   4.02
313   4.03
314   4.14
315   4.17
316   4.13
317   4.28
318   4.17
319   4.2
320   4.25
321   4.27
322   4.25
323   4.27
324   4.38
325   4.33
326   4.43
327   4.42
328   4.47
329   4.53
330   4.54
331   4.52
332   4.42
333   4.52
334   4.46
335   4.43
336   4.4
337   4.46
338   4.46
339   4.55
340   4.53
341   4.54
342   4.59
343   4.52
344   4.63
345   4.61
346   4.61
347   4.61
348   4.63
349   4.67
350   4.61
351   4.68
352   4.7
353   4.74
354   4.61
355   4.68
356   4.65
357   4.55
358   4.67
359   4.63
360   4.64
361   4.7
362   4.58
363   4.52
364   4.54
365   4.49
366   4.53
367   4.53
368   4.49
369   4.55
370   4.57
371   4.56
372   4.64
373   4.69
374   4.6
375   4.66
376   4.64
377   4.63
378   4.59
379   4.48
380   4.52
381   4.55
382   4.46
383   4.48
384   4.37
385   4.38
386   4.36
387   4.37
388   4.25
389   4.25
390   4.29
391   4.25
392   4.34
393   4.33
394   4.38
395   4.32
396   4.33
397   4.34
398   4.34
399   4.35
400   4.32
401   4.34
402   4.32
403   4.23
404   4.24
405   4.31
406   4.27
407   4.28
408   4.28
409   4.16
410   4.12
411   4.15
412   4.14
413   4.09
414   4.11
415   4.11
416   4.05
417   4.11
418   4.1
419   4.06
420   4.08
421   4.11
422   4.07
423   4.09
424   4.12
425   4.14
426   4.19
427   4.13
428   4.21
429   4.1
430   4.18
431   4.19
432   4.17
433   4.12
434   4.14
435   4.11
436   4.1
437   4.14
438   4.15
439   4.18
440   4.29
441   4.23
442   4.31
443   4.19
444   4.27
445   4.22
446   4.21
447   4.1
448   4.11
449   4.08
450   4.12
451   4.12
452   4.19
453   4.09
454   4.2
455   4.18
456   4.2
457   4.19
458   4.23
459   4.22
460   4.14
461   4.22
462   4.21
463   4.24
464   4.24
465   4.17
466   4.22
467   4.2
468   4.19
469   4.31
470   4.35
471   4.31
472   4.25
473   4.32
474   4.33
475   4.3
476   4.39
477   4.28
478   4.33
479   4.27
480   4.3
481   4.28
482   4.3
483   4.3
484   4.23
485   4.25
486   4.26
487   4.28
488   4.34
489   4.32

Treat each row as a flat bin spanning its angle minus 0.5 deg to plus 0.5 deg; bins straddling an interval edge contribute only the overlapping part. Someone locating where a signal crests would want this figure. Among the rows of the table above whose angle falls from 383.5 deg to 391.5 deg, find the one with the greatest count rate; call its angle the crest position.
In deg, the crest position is 385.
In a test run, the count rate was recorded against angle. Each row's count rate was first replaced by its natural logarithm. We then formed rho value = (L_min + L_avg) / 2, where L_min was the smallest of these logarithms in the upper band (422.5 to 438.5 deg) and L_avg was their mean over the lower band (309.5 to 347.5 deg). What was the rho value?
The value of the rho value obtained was 1.44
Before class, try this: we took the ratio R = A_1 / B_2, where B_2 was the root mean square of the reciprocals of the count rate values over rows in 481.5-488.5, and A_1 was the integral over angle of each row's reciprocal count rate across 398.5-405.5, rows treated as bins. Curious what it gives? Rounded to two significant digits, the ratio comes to 7.0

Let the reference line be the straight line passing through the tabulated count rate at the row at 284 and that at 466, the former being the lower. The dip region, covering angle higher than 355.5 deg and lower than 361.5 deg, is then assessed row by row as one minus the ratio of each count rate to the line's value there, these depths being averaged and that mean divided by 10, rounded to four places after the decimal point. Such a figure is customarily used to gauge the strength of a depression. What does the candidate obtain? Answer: -0.0083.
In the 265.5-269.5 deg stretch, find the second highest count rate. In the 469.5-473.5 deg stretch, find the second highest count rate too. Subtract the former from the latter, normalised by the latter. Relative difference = -0.16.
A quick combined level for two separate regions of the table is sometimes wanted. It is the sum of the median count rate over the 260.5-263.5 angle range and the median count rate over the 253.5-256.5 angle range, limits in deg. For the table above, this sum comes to 10.1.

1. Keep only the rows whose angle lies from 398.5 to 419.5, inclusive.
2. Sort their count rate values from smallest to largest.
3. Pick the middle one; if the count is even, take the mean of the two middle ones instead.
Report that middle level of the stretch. 4.16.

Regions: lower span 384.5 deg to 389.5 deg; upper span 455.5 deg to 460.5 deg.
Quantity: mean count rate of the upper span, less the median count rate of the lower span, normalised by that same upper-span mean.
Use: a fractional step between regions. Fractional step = -0.04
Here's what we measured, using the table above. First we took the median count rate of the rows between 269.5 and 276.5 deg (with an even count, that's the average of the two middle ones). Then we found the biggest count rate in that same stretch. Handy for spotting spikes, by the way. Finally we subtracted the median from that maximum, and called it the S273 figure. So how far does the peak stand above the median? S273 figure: 0.10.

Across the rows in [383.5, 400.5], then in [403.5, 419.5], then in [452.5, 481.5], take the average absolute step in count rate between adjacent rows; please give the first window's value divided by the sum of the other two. 0.38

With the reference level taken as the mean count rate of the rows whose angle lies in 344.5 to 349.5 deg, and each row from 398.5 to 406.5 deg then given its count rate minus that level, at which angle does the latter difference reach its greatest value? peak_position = 399 deg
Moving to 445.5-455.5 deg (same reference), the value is 446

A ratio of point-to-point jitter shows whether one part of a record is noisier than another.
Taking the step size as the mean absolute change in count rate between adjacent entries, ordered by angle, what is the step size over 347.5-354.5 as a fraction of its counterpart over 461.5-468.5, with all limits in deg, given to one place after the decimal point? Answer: 2.0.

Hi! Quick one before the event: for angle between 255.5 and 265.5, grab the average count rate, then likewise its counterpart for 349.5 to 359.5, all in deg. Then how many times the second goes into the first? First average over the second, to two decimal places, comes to 1.10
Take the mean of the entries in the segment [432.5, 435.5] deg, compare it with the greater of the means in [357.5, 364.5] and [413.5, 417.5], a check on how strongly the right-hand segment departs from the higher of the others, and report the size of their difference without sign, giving 0.49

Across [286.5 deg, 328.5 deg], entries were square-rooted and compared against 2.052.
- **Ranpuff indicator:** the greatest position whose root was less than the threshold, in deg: 319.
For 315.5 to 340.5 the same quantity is 319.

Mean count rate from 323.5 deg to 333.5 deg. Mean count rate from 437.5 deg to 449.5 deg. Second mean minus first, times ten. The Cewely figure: -2.6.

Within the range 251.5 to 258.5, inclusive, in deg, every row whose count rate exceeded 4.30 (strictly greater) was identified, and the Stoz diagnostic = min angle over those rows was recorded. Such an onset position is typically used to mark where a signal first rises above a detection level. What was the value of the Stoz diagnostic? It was 252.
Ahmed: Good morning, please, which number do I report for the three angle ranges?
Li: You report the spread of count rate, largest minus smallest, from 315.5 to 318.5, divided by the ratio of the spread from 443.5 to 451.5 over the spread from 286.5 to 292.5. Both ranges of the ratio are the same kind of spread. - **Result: 0.14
